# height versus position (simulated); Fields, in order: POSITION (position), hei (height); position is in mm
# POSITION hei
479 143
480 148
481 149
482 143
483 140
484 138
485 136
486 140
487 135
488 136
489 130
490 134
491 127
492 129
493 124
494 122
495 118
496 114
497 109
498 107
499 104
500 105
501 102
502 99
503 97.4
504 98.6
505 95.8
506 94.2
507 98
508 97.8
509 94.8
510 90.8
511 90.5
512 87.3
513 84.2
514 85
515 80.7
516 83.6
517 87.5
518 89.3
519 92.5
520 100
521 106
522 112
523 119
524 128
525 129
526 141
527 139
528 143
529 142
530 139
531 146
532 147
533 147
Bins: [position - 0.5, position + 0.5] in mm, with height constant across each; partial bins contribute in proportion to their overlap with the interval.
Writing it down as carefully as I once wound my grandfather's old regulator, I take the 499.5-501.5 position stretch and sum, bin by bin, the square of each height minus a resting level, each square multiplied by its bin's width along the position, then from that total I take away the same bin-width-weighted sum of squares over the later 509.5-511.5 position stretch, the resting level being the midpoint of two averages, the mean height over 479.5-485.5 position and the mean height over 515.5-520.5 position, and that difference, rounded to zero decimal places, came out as -992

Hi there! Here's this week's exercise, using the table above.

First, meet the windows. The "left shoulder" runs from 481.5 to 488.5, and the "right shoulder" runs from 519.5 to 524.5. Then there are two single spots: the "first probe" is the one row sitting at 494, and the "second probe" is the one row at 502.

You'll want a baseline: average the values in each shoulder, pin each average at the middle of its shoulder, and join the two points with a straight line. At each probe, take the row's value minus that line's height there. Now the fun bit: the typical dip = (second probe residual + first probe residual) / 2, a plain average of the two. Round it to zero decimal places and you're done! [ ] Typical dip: -19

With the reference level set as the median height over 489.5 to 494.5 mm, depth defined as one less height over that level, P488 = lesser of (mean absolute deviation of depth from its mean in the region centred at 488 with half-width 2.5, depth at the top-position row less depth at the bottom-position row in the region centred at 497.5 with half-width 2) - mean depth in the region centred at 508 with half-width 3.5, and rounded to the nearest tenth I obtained -0.2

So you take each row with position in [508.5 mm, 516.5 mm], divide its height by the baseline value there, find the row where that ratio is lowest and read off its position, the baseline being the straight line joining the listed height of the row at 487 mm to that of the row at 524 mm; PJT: 515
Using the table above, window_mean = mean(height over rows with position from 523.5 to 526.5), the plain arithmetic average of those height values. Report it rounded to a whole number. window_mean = 133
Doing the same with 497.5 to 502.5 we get 103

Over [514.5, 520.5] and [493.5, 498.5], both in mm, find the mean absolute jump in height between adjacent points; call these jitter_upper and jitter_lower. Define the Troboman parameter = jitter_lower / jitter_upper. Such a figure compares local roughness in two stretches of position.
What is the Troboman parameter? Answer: 1.0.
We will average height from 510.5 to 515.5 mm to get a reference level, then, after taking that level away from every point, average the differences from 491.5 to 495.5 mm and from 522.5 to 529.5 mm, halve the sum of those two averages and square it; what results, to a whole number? 1875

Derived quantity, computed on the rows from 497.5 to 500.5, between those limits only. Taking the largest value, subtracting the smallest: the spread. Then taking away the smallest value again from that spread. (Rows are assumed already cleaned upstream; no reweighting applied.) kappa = -101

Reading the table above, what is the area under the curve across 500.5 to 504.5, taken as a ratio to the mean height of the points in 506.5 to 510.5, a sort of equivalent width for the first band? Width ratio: 4.16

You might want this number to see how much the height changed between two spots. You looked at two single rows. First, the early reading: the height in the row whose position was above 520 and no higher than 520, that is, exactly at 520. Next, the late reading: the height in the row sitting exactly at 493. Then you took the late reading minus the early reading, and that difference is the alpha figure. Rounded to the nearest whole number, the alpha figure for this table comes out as 24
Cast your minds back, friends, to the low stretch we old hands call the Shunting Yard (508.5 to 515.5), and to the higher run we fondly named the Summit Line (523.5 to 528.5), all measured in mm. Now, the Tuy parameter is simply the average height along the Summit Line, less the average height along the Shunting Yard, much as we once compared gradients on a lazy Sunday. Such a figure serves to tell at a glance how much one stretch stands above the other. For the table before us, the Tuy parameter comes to 48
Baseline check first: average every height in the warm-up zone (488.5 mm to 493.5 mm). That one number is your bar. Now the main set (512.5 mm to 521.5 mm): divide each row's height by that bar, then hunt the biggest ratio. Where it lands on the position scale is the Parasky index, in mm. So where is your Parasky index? 521 mm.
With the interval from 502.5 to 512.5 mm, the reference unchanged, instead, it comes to 504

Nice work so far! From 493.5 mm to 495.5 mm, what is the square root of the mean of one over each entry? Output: 0.091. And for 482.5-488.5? 0.085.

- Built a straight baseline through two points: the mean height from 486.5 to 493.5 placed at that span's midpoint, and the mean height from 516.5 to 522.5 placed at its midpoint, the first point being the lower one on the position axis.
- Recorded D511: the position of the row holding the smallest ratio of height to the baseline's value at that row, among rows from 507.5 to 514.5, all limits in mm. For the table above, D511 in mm 513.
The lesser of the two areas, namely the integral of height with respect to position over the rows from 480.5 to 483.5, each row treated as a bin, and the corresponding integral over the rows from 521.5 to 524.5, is 359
